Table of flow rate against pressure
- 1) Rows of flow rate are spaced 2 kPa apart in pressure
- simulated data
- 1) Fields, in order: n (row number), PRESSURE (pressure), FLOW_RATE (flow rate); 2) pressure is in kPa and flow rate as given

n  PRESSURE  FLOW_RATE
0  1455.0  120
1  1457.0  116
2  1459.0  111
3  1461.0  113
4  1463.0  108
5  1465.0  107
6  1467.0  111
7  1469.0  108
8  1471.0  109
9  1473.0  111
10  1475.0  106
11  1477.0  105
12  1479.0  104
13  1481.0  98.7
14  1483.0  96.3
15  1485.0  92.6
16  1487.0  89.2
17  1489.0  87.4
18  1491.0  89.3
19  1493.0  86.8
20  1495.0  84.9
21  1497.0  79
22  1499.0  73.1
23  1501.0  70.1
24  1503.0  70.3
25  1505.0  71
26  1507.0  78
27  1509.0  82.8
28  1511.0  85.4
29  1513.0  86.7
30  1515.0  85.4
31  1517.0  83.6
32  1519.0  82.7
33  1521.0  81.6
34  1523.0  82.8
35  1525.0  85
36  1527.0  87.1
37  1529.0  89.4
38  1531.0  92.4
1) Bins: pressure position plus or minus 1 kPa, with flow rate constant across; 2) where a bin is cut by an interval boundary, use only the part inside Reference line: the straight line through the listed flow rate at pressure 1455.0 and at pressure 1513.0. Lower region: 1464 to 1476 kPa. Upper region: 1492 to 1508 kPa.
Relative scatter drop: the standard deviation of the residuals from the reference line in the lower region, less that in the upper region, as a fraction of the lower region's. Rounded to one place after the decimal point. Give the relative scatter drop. -0.8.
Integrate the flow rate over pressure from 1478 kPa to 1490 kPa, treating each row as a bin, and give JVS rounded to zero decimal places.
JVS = 1136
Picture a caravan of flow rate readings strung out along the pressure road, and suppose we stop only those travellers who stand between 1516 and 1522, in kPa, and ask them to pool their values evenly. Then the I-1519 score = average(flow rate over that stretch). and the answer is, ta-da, 83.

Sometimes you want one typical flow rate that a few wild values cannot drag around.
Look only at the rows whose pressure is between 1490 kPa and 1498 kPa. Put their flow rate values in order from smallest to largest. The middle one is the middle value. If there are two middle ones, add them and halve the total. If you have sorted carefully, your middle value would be 86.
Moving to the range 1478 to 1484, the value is 99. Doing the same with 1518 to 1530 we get 84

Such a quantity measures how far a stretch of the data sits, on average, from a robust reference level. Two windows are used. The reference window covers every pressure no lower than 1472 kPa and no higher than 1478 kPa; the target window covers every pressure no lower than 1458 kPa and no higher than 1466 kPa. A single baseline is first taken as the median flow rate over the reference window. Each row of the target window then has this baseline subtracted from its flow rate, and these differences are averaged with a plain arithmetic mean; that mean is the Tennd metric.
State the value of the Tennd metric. 4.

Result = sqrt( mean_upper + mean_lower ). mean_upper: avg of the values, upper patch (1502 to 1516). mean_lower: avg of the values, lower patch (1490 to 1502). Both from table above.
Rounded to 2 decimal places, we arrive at 12.67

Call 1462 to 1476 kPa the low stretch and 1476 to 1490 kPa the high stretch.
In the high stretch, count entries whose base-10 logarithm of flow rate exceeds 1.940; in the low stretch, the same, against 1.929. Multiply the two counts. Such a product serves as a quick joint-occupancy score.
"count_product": 49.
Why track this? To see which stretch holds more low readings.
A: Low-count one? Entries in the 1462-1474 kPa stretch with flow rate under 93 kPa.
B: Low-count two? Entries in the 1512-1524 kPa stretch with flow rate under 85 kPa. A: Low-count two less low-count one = 4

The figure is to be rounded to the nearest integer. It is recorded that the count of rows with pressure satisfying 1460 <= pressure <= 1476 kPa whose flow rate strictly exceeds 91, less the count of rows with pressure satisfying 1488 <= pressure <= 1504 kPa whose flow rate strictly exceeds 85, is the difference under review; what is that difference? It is 5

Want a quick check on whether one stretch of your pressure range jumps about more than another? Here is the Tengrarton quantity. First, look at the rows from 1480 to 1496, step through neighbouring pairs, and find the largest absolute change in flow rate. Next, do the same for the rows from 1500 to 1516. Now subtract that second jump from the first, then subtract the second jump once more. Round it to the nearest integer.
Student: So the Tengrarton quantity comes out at -10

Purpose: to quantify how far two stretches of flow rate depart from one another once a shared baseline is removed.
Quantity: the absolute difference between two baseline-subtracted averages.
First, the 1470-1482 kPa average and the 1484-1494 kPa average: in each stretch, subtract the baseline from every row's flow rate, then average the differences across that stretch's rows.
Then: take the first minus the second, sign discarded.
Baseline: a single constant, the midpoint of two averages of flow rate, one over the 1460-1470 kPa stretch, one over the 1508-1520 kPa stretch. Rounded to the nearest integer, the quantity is 17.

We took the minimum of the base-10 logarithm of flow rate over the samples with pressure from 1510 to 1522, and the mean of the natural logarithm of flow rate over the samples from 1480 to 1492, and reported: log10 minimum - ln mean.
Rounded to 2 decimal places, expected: -2.61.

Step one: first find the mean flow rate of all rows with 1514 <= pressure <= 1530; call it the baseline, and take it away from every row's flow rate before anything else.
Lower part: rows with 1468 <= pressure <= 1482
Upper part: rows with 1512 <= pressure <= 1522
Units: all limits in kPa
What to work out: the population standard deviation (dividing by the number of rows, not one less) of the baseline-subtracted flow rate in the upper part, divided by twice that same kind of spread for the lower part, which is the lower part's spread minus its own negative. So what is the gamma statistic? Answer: 0.2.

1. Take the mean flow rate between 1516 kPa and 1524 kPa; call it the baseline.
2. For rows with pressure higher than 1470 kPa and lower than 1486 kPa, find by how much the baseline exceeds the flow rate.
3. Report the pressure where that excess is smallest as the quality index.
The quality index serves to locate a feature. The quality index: 1473.0 kPa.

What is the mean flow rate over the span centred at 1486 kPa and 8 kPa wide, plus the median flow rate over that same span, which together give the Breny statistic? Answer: 182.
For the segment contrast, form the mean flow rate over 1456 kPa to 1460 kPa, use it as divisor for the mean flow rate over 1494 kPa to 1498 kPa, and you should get 0.72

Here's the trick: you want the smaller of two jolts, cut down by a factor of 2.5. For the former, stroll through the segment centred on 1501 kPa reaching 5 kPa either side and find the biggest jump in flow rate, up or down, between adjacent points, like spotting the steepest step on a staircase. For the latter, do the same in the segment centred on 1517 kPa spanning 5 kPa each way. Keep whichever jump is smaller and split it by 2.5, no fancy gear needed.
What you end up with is 0.7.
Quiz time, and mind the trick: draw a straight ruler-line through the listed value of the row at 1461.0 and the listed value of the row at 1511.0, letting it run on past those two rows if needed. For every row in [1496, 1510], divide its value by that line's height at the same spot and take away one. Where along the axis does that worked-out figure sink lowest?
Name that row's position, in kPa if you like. 1501.0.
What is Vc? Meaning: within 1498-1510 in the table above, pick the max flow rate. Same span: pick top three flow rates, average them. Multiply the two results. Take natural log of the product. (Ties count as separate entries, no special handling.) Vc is 8.8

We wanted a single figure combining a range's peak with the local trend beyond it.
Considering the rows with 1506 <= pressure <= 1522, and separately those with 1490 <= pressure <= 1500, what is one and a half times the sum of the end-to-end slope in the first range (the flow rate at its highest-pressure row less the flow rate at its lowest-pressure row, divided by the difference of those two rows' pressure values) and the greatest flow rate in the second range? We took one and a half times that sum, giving 134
